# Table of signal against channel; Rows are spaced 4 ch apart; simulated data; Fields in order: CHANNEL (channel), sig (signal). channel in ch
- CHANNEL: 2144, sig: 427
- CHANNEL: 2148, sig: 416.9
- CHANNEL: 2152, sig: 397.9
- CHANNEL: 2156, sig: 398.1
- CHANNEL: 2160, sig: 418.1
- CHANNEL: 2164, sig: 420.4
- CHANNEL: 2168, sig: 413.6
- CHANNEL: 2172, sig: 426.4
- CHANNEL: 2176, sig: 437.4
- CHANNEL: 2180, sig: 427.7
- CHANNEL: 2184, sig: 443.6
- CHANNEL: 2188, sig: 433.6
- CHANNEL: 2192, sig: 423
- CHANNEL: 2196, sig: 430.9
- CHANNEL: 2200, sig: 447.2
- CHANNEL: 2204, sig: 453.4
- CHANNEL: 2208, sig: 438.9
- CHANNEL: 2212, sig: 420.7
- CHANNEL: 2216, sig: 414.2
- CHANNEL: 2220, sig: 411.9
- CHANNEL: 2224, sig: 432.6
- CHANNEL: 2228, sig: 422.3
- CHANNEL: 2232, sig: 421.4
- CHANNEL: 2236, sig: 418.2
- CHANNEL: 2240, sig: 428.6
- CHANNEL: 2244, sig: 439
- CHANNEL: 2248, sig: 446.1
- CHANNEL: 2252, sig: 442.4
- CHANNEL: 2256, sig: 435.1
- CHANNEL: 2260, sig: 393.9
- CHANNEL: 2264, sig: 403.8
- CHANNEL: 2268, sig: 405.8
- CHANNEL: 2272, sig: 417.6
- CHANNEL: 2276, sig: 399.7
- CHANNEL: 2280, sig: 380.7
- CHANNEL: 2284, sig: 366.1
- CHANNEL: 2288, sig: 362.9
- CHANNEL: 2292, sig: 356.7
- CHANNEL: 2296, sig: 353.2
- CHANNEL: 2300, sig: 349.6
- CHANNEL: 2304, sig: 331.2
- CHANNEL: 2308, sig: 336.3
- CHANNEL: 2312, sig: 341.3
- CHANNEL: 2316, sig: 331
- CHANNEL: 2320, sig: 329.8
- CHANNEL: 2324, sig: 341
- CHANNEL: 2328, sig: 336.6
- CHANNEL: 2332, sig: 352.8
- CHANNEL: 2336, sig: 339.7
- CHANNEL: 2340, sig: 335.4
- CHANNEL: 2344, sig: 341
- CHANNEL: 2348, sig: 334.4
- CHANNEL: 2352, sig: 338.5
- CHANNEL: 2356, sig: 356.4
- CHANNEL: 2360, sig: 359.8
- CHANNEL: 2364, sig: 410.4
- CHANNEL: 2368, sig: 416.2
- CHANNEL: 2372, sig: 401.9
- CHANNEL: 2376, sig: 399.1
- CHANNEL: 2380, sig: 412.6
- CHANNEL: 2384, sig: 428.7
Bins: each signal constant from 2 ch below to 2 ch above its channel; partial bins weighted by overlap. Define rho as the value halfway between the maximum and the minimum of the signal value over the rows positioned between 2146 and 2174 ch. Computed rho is 412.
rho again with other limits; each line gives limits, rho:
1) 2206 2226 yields 425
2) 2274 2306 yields 365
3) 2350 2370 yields 377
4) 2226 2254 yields 432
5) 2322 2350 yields 344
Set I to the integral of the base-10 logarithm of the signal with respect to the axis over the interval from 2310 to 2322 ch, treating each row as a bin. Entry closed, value 30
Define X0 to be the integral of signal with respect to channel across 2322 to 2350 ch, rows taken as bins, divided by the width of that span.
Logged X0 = 340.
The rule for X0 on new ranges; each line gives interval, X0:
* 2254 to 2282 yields 405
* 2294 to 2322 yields 339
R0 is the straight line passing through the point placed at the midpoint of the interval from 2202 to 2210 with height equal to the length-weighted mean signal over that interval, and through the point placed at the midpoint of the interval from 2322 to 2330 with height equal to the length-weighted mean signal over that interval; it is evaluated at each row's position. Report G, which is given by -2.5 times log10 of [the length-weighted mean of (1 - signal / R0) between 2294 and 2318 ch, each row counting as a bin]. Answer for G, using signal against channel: 3.35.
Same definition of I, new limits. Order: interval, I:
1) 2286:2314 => 71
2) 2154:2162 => 21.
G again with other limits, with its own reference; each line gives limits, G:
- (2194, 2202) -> 3.76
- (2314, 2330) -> 4.12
